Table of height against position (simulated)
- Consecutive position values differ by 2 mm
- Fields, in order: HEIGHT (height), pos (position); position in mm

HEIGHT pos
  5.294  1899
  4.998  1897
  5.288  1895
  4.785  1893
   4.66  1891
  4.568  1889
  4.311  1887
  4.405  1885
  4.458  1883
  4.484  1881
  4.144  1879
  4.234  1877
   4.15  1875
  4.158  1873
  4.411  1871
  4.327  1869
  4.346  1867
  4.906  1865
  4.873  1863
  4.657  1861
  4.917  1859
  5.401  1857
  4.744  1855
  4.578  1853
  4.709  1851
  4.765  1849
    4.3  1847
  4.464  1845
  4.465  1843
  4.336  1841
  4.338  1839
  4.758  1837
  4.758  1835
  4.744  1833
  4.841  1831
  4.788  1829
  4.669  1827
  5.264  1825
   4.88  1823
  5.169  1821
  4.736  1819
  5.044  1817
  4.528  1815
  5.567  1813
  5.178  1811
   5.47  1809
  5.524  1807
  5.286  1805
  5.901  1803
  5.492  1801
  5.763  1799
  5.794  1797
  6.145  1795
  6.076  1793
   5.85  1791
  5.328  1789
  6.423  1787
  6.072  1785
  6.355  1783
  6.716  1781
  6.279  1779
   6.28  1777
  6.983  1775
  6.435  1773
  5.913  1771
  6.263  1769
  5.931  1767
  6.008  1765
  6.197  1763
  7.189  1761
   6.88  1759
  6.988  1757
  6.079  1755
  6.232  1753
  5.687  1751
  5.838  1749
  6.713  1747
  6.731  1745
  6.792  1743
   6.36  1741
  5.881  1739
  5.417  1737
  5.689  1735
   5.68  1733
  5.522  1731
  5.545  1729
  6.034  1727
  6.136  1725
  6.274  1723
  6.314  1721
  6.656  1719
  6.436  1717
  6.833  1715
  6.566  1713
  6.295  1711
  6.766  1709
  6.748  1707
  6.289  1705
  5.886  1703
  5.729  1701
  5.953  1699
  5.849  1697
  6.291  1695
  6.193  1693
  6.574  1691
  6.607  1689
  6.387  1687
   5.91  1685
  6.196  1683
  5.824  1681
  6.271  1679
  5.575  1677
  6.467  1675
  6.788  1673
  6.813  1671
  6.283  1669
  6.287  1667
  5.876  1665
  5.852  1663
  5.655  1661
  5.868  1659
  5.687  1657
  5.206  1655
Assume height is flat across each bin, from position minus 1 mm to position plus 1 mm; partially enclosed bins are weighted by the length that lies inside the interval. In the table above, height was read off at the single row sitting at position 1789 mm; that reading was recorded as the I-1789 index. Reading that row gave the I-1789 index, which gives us 5.328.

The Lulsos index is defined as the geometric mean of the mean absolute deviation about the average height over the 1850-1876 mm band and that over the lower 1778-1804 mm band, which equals 0.289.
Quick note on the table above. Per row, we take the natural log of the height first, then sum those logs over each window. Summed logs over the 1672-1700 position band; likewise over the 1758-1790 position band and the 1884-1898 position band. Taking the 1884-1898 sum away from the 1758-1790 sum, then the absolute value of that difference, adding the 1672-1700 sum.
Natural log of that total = 3.79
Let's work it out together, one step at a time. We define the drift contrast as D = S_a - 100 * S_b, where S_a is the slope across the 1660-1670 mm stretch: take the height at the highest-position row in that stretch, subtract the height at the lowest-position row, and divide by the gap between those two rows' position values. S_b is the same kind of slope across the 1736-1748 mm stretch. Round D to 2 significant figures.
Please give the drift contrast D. -13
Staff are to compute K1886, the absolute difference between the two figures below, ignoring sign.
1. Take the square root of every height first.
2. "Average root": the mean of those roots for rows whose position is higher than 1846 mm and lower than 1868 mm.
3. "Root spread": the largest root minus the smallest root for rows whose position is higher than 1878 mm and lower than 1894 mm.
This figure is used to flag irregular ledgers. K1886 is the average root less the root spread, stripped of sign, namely 2.03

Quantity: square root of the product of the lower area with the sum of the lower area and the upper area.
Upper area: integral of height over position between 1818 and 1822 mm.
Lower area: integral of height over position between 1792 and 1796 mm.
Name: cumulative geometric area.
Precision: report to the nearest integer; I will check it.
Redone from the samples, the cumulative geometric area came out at 33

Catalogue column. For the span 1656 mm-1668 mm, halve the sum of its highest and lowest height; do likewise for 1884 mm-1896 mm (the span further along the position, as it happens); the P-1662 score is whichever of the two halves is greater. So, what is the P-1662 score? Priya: 6.0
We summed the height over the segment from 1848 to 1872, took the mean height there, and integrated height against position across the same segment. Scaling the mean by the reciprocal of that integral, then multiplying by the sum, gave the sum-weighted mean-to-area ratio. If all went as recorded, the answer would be 2.4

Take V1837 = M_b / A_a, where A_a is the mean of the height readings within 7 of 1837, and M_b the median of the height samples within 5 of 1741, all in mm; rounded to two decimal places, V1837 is 1.38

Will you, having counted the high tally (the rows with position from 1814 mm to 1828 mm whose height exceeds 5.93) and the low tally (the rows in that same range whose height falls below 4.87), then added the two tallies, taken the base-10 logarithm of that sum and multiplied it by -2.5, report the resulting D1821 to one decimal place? -1.2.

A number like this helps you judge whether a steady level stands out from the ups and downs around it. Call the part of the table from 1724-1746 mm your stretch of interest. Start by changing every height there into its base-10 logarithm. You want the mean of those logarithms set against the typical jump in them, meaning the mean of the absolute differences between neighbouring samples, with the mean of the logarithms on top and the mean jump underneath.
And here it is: 42.6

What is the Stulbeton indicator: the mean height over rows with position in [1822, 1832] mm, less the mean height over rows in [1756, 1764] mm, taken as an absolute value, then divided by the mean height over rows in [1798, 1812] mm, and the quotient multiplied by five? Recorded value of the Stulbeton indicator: 1.7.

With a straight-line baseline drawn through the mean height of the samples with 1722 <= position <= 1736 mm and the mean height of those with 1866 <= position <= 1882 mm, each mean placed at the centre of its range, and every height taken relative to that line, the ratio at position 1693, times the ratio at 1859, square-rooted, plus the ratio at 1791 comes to 2.18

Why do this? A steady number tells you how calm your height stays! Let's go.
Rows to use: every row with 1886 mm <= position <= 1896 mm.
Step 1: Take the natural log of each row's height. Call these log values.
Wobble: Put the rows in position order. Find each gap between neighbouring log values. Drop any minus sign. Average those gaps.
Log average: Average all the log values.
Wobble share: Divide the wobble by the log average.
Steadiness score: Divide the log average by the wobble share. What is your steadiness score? 47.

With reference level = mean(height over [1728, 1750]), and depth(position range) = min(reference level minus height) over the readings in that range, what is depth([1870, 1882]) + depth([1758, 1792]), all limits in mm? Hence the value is 0.4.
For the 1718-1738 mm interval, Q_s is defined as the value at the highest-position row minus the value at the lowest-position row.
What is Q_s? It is -1.2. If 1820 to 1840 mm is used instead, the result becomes -0.8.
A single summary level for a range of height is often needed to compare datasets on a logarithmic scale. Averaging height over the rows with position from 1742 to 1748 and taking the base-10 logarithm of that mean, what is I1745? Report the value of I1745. 0.83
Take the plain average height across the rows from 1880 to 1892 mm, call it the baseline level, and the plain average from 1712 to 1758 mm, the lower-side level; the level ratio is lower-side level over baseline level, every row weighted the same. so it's 1.38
